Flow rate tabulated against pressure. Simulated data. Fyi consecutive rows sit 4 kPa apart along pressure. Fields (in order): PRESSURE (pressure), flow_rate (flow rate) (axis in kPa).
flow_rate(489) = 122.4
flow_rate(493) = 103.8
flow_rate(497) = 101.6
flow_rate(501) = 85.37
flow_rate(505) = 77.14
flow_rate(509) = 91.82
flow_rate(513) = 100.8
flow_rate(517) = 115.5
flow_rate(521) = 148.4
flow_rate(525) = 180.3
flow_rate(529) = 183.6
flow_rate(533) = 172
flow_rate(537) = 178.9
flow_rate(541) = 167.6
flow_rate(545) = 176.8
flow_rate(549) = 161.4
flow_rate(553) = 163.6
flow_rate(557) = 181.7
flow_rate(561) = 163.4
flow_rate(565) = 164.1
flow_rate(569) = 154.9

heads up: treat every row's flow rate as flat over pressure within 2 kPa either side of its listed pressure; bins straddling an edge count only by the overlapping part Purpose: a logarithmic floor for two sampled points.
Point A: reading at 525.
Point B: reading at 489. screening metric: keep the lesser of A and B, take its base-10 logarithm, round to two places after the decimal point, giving 2.09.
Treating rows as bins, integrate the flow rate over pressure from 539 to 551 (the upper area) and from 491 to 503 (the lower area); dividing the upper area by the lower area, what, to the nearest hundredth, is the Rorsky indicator 1.74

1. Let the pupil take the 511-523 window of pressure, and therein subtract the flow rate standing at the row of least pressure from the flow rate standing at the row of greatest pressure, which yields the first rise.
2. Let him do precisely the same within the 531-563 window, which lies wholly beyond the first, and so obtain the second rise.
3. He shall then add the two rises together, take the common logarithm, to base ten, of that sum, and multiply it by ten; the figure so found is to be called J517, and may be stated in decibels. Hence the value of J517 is 16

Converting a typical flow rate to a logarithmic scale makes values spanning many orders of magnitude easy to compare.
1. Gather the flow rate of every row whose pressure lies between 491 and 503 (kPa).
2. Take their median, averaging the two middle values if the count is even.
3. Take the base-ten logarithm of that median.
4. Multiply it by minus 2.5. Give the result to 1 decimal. -5.0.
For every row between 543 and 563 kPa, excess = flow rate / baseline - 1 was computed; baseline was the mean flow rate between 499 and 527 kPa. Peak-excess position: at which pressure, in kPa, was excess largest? 557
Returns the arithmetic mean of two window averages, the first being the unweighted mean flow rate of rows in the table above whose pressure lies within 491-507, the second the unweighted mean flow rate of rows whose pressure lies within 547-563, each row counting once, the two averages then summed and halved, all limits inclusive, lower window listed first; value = 130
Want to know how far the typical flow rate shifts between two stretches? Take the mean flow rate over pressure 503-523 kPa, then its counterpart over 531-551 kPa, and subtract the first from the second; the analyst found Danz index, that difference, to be 65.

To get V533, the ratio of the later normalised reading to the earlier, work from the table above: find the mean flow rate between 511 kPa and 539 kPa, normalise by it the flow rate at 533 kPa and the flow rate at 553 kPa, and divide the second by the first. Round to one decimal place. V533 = 1.0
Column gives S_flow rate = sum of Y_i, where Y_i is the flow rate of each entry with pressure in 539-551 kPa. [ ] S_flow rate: 506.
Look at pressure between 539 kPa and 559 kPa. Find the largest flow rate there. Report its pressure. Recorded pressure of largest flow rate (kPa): 557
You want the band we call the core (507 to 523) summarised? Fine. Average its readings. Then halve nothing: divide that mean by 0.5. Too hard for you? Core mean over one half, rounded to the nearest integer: 228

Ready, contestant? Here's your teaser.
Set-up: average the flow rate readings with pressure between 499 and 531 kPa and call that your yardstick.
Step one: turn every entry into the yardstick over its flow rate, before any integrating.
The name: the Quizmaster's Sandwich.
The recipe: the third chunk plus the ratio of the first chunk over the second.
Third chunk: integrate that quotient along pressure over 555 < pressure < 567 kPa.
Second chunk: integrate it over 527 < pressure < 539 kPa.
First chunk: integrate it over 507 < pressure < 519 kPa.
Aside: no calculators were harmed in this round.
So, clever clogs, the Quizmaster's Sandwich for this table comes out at 10.5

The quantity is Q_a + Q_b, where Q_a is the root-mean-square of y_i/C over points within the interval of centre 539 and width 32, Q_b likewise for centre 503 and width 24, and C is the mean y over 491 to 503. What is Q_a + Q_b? 2.76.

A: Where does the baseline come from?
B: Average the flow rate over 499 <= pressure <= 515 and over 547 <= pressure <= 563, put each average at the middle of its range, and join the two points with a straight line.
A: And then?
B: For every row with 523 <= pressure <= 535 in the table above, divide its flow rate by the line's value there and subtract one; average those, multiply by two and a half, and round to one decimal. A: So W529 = 1.1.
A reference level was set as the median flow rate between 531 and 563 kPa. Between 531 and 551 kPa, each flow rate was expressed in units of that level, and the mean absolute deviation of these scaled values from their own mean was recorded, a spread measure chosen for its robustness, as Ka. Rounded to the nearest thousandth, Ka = 0.032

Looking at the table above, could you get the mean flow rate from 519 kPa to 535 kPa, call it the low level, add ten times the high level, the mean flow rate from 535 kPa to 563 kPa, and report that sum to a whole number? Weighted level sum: 1876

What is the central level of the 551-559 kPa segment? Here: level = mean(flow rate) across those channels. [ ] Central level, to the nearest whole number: 173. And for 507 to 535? 142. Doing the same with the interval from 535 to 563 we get 170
